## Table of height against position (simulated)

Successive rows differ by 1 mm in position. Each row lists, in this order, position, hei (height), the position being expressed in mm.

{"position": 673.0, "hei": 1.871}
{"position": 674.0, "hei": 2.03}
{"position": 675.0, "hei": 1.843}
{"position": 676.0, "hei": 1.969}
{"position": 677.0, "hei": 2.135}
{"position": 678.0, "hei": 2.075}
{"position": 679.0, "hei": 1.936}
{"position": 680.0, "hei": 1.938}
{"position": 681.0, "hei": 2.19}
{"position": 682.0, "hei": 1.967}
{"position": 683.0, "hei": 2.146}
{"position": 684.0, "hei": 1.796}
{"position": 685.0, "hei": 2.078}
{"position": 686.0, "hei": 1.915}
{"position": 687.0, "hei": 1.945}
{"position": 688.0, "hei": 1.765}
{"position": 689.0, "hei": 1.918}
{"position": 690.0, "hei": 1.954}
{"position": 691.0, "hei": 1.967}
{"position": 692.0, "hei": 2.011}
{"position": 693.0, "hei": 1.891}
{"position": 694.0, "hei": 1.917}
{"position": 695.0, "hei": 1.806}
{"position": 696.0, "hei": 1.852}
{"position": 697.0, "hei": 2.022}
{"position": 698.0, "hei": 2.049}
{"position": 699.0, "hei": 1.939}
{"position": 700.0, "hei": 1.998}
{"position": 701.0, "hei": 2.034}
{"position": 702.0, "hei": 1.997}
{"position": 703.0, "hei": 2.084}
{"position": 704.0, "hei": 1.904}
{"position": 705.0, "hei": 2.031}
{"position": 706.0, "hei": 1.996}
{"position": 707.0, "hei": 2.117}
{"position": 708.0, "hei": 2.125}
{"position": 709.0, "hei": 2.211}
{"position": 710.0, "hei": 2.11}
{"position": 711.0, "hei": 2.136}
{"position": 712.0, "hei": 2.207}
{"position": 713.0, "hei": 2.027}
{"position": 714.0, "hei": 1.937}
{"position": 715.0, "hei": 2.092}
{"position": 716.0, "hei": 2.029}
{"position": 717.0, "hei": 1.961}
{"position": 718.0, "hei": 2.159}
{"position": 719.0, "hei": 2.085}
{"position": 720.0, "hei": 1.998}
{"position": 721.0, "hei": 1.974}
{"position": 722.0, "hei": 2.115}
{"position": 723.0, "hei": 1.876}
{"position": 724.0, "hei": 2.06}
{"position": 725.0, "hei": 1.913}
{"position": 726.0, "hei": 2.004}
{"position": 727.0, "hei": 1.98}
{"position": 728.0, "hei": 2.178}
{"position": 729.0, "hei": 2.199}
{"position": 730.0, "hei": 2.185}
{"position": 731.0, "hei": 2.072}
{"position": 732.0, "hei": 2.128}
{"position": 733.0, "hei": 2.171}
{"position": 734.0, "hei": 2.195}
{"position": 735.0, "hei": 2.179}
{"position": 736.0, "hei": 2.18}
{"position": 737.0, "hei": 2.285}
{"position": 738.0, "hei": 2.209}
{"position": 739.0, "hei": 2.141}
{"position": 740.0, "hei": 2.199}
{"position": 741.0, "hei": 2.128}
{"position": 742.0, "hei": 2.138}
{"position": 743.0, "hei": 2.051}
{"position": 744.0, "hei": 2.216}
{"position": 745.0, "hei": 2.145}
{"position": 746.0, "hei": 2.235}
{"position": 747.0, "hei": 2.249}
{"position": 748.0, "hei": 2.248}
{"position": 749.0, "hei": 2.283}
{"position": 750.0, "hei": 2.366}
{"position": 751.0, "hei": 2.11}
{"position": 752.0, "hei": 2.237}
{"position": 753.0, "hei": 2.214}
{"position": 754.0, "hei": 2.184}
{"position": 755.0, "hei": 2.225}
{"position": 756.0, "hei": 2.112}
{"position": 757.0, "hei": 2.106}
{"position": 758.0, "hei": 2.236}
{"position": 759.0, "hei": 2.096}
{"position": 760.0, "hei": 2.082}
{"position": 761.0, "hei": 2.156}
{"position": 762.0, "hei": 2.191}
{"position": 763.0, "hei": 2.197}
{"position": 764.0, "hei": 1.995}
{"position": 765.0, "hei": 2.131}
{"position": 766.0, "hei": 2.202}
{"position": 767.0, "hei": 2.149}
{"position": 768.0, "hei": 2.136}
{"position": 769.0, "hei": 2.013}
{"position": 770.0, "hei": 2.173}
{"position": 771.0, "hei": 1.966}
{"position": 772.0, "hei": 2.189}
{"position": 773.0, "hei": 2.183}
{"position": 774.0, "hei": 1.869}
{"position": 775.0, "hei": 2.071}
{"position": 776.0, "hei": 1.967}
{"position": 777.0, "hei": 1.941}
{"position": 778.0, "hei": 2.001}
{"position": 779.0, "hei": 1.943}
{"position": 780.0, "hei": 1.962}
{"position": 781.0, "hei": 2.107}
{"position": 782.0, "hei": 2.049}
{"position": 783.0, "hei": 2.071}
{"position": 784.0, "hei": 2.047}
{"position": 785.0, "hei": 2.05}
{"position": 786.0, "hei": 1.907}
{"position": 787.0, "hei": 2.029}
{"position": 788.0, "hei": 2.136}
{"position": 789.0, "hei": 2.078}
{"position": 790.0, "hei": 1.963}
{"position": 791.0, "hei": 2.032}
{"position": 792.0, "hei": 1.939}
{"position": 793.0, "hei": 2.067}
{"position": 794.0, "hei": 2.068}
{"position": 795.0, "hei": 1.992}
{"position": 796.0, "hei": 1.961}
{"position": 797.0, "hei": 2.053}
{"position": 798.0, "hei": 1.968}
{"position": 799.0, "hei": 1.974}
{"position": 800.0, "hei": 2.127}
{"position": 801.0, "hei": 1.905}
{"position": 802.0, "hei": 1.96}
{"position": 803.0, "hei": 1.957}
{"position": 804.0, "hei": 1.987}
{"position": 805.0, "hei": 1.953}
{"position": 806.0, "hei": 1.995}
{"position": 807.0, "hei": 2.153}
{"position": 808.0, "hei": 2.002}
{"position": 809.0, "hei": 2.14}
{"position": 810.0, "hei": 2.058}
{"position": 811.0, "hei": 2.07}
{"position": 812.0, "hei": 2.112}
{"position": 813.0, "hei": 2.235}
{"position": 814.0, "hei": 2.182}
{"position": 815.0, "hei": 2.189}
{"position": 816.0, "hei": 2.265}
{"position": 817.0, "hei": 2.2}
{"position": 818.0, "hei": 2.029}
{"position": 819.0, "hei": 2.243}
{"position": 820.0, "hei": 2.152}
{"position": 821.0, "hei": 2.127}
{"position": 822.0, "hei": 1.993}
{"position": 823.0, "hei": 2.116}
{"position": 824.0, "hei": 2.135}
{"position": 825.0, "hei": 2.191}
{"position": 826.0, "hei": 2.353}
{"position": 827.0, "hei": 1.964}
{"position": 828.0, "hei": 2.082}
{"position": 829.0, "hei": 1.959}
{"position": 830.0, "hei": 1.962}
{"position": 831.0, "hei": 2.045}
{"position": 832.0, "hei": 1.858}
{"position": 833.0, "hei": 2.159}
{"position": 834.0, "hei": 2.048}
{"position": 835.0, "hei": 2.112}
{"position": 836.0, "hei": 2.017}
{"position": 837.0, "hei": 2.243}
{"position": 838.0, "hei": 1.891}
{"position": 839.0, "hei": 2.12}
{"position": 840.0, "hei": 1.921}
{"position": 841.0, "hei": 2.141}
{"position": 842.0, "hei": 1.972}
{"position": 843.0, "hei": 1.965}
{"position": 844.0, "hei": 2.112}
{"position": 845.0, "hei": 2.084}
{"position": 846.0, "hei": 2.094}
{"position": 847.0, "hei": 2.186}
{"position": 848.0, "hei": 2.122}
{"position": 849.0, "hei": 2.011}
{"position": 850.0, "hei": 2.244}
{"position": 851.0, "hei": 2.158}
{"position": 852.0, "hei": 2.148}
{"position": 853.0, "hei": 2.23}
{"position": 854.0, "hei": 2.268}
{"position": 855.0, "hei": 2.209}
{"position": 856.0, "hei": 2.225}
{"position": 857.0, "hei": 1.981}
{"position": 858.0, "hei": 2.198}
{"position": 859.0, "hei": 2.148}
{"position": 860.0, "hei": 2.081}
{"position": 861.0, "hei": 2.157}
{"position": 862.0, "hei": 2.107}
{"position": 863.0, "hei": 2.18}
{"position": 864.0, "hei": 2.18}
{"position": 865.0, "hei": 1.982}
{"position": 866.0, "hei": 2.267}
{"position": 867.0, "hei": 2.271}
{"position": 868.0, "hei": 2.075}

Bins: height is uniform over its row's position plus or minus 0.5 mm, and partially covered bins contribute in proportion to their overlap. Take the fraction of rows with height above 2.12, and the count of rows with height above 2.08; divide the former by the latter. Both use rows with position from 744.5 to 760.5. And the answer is 0.04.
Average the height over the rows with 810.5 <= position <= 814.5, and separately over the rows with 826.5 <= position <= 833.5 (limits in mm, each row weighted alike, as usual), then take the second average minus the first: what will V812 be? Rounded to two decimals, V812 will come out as -0.15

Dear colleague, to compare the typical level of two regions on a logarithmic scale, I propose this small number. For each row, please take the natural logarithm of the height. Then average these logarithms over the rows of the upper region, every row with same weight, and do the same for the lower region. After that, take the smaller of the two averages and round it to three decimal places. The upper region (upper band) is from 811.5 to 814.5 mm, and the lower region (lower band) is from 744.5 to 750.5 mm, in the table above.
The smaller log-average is 0.777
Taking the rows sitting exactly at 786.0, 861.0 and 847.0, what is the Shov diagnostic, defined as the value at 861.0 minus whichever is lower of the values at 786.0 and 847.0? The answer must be 0.25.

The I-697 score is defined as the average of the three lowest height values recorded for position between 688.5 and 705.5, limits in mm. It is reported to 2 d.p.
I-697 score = 1.85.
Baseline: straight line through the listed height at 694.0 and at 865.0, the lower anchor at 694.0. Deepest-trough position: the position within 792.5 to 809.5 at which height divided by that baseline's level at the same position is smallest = 801.0 mm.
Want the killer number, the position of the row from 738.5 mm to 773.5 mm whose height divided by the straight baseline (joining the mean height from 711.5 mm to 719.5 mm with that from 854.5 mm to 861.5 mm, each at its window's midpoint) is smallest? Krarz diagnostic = 771.0 mm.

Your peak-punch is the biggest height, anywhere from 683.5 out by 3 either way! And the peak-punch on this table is 2.19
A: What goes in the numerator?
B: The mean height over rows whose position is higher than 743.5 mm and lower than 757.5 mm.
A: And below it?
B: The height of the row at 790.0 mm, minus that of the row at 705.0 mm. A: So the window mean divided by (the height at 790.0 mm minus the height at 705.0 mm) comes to -32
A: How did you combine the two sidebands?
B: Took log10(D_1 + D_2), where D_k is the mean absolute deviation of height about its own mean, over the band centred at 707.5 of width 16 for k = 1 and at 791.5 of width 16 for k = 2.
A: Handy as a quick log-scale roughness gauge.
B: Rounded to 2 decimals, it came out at -0.91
